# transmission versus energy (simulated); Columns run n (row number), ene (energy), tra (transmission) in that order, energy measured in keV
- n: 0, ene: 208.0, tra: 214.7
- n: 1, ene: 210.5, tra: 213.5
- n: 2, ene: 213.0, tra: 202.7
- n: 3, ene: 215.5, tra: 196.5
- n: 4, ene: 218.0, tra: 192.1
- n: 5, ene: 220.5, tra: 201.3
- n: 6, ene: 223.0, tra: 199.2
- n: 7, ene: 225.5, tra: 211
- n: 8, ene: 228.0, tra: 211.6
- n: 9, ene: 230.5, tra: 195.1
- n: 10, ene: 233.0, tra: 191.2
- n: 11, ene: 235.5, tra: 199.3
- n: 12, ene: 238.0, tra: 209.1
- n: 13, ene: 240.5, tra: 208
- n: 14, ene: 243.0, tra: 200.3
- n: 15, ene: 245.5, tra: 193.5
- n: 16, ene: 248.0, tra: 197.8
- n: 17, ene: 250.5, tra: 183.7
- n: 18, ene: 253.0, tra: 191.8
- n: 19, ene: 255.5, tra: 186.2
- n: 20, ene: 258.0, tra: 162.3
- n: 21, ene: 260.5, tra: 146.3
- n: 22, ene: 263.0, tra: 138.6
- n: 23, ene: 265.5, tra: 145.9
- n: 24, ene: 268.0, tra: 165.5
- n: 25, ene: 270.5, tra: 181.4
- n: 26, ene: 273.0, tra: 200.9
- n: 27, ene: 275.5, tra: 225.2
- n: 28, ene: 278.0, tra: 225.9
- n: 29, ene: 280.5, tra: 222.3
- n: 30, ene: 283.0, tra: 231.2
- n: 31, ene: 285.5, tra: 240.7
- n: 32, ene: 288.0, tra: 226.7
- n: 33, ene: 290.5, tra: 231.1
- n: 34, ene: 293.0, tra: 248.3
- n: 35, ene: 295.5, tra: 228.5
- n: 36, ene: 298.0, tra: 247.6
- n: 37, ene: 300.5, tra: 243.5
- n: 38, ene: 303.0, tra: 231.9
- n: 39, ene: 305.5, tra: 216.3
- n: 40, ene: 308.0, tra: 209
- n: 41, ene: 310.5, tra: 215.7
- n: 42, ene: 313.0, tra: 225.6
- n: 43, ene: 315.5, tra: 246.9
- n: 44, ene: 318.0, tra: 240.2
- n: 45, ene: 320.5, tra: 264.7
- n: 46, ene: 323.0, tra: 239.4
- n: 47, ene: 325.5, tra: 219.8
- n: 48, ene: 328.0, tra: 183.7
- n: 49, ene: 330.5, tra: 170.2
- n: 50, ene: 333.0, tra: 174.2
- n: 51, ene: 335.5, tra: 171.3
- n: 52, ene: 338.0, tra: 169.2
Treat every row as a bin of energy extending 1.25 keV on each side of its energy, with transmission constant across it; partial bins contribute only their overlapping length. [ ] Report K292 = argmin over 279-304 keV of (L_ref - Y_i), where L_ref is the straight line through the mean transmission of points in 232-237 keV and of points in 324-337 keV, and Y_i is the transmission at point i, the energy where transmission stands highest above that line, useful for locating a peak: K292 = 293.0 keV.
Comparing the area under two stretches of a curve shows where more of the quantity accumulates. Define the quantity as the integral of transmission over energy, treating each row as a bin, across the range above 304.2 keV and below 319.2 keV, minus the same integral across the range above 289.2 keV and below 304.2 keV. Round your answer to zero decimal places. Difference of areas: -193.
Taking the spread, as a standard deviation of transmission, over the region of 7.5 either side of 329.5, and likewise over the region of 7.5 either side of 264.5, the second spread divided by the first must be 0.54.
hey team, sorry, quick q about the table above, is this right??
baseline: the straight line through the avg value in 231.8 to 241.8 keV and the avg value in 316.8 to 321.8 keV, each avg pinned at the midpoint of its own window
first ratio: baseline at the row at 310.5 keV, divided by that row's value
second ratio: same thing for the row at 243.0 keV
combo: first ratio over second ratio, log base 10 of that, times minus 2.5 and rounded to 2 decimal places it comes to -0.12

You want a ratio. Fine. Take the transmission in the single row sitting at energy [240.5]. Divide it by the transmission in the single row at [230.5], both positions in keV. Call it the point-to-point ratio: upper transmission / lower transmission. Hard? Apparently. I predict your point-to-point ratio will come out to 1.07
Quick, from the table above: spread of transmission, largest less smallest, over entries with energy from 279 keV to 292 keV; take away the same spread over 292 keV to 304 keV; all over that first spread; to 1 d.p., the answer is -0.1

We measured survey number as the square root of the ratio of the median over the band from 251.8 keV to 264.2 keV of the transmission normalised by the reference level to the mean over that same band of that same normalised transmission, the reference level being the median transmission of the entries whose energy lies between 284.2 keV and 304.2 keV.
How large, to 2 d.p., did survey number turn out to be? 0.99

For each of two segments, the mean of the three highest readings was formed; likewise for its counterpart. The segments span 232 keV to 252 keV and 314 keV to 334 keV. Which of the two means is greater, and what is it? 251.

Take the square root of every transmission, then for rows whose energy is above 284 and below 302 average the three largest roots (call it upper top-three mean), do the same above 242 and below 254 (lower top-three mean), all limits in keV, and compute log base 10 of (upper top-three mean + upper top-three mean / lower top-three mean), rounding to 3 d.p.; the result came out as 1.226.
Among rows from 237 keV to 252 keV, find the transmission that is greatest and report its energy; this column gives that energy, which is 238.0 keV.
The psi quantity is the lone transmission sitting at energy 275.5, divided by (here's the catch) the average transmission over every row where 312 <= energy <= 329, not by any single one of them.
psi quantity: 0.97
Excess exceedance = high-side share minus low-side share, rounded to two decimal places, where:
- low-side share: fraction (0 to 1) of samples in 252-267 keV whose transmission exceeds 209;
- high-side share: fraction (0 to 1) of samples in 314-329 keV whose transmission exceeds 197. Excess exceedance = 0.83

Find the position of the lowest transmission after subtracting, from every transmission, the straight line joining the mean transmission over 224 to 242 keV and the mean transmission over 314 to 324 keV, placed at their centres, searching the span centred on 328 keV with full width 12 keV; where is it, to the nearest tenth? 330.5 keV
